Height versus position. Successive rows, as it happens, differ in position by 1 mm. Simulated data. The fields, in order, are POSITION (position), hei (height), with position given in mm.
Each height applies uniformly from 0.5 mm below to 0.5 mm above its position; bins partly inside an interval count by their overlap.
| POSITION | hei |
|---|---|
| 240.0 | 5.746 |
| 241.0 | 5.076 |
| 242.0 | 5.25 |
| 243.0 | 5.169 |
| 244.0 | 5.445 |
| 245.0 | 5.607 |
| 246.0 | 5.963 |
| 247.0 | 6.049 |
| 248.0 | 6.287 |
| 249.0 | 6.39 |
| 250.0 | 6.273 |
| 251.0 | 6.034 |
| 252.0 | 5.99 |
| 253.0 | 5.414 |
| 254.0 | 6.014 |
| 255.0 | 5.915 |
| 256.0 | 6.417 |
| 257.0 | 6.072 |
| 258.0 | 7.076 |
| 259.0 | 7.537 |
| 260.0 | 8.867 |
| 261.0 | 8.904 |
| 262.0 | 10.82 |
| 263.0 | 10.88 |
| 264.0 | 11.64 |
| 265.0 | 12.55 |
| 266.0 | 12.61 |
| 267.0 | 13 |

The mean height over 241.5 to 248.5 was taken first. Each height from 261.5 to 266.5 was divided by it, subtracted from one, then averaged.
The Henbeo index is -1.06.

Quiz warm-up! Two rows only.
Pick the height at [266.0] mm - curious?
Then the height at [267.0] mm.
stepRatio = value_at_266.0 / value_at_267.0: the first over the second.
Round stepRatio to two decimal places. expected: 0.97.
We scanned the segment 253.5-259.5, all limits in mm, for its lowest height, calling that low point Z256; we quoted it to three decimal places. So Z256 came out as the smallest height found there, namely 5.915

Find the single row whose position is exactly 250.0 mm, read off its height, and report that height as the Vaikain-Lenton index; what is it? 6.273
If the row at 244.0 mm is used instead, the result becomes 5.445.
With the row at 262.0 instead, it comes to 10.82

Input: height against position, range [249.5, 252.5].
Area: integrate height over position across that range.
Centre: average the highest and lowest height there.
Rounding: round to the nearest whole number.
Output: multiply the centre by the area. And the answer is 112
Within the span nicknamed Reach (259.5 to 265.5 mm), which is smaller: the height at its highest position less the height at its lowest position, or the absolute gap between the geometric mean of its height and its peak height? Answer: 2.0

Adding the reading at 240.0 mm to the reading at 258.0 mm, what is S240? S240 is 13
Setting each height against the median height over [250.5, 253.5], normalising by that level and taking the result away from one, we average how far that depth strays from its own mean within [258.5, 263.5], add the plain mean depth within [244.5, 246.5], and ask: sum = 0.23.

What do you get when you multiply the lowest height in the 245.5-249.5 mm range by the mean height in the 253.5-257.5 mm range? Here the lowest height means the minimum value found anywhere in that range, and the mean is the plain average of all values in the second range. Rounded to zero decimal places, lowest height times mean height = 36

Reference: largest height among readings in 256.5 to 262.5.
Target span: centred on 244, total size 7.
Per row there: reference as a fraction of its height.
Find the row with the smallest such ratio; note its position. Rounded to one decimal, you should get 247.0 mm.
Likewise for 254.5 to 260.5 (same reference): 260.0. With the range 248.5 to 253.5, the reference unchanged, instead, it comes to 249.0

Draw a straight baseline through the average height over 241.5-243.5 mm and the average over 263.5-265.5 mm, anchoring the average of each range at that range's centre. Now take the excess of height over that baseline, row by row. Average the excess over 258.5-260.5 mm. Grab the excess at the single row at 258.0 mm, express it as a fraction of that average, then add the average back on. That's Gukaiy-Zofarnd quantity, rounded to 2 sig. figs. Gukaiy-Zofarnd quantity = -1.0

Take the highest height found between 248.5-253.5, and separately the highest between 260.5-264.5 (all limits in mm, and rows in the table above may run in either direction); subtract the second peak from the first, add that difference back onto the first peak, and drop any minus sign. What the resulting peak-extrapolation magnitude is 1.1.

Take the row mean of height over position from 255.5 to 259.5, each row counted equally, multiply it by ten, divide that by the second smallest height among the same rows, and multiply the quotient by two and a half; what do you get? 26.4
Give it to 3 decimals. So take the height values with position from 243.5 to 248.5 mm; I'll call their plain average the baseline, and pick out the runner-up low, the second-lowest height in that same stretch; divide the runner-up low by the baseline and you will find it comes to 0.955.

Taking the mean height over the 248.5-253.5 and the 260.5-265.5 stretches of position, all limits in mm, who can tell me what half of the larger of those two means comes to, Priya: 5.48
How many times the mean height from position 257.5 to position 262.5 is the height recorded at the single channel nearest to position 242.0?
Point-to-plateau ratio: 0.61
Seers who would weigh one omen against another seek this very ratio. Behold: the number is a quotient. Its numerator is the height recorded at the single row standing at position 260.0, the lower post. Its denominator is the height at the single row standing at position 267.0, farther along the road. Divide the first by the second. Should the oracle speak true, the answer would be 0.68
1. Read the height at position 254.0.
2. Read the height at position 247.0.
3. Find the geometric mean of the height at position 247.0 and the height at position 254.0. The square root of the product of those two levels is 6.0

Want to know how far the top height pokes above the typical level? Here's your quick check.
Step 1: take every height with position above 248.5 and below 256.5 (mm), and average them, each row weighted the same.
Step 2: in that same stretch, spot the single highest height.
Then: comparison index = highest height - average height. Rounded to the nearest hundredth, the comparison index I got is 0.36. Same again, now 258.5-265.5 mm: 2.38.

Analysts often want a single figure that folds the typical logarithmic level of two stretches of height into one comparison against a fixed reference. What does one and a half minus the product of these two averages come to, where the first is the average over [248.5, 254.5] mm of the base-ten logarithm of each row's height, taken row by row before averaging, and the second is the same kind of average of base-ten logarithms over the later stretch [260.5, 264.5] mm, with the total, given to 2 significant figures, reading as 0.70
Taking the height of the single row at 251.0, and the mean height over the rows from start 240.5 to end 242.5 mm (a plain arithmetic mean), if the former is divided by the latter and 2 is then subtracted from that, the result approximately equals -0.83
